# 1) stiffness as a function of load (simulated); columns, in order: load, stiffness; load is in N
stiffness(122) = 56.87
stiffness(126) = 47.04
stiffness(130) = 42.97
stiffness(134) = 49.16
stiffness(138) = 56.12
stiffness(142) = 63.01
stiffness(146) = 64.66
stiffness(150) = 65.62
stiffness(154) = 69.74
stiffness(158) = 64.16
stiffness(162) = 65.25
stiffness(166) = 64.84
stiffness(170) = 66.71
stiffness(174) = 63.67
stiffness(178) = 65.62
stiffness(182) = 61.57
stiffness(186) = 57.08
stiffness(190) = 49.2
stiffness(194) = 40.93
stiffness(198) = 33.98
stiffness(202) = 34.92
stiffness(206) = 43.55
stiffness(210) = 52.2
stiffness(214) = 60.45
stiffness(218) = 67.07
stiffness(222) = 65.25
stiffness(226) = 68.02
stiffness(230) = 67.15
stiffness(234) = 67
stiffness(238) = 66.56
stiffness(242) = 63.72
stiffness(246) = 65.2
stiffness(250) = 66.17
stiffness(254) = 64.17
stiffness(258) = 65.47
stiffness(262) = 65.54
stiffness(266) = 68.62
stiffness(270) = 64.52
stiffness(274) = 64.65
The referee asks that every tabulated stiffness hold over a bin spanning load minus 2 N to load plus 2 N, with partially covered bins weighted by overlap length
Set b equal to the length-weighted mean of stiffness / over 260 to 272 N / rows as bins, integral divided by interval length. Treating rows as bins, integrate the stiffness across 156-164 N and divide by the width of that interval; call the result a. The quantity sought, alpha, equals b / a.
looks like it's 1.02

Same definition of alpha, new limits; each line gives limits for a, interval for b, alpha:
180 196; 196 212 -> 0.79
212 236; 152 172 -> 1.00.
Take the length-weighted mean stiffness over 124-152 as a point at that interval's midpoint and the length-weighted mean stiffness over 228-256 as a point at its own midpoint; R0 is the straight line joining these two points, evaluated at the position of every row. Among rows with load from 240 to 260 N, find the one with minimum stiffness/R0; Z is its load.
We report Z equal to 254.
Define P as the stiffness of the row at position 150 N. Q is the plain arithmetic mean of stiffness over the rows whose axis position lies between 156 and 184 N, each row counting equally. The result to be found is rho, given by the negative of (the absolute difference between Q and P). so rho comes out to -1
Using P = 65.62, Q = 65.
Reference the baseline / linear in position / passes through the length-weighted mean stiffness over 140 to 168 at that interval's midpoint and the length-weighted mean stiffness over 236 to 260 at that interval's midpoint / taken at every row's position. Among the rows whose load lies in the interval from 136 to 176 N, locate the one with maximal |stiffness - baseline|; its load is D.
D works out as 138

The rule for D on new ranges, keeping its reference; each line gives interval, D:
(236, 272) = 266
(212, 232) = 214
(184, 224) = 198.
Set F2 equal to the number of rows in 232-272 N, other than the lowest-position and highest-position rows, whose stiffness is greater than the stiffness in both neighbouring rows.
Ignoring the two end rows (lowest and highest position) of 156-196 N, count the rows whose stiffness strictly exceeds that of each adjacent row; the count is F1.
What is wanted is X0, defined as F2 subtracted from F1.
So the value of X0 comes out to 1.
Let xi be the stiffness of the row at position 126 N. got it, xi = 47.04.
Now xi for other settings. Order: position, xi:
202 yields 34.92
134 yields 49.16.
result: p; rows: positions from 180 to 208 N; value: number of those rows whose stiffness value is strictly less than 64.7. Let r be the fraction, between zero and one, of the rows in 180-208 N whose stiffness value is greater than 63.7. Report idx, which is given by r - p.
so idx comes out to -7.0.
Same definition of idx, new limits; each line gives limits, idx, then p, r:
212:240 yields -0.1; 1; 0.86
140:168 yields -2.1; 3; 0.86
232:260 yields -1.0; 2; 1.00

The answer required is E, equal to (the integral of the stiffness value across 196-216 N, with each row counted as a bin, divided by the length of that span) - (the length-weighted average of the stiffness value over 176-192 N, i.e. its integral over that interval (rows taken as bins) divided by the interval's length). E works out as -13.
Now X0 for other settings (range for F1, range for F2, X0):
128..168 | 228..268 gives 1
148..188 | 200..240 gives 2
